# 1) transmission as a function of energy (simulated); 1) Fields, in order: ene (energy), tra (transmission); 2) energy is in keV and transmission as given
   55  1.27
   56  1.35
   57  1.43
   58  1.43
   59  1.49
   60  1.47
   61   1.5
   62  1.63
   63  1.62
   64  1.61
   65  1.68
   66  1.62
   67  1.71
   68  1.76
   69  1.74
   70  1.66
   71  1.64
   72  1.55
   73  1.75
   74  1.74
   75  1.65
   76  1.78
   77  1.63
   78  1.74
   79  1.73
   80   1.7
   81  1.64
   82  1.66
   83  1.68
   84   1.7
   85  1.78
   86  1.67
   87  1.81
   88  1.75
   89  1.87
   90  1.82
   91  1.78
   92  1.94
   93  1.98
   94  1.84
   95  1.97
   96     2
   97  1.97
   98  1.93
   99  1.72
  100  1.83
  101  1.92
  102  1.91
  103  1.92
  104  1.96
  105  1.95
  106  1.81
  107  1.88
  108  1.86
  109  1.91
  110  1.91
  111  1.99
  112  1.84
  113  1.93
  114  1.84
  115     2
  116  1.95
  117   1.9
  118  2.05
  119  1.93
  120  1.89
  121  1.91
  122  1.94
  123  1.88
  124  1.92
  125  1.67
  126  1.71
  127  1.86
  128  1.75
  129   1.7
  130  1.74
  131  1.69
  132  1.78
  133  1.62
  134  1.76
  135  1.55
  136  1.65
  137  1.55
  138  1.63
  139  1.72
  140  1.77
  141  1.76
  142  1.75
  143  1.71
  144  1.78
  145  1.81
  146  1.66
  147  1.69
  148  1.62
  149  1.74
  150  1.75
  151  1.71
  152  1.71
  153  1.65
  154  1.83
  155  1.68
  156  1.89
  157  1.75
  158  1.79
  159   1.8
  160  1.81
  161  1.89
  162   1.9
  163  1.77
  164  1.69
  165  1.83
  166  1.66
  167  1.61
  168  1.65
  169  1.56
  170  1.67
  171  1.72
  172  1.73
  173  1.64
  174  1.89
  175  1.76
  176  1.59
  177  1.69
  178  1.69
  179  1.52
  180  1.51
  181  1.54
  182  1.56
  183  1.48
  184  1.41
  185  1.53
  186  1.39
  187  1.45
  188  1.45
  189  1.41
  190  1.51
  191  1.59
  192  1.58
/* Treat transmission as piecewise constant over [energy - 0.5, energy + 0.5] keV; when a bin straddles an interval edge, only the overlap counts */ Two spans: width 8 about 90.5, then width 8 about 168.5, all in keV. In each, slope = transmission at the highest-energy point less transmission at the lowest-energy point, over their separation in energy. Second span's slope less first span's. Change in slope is -0.019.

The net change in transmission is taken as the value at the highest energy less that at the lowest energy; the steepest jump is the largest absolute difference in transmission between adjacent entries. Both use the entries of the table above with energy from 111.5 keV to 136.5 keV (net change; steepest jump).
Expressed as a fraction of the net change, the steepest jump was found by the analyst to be -1.3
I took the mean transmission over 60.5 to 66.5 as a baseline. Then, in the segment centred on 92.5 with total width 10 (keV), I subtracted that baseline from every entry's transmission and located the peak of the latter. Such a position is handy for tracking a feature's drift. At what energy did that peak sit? 96 keV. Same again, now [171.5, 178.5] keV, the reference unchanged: 174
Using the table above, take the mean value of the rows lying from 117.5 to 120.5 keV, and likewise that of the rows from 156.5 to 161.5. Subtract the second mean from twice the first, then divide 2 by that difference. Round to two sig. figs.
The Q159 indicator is 0.95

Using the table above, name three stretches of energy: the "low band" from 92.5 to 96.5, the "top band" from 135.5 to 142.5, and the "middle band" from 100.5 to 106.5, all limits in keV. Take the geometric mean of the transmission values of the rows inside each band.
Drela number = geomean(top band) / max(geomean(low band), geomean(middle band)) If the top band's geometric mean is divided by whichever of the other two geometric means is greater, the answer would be 0.87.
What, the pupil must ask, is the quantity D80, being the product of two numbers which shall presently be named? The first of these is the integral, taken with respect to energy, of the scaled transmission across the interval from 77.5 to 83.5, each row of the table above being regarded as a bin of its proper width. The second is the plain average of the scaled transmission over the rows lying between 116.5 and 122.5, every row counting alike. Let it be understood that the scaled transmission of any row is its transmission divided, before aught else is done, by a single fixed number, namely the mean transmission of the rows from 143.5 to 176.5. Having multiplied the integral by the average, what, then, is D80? 6.5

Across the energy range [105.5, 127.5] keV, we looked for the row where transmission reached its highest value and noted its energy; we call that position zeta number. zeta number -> 118 keV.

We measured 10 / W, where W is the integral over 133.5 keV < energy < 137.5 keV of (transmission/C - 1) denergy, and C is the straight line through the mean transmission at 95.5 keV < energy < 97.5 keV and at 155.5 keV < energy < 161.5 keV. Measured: -18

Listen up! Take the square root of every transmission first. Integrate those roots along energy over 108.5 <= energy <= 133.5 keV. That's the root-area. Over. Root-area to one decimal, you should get 34.0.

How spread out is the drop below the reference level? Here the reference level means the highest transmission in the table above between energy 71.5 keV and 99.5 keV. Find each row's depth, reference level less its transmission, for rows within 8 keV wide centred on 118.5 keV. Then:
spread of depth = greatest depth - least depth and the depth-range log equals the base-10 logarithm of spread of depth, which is -0.8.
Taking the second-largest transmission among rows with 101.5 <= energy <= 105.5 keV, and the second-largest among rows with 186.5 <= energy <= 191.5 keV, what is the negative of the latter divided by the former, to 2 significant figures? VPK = -0.77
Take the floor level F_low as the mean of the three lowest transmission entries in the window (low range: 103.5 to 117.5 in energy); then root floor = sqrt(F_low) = 1.35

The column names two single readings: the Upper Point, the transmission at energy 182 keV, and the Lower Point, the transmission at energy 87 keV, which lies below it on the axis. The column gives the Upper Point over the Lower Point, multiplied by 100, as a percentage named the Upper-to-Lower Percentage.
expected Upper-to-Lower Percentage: 86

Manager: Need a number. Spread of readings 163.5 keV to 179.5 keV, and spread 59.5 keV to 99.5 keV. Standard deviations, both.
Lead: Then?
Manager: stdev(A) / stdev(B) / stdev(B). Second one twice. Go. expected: 6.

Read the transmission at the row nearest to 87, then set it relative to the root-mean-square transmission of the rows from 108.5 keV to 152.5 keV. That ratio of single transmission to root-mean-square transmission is 1.01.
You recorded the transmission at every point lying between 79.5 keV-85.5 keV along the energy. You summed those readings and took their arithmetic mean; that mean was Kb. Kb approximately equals 1.69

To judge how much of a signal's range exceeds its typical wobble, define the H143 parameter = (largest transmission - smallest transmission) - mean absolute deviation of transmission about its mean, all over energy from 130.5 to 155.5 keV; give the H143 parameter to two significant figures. 0.22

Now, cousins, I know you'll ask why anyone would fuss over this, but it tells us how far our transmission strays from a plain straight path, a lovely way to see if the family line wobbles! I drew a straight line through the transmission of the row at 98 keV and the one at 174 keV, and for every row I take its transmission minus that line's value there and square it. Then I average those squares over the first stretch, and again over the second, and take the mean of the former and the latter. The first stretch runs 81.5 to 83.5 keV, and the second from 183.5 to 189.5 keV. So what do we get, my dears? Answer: 0.14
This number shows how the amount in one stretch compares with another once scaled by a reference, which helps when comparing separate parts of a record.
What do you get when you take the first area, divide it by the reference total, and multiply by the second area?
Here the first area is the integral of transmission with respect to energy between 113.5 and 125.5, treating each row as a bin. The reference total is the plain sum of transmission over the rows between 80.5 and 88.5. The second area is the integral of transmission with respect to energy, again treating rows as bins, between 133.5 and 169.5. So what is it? 104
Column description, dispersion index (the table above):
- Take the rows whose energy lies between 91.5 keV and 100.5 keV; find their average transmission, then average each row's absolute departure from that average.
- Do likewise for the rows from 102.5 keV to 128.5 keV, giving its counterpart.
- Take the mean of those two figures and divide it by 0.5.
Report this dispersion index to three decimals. 0.137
